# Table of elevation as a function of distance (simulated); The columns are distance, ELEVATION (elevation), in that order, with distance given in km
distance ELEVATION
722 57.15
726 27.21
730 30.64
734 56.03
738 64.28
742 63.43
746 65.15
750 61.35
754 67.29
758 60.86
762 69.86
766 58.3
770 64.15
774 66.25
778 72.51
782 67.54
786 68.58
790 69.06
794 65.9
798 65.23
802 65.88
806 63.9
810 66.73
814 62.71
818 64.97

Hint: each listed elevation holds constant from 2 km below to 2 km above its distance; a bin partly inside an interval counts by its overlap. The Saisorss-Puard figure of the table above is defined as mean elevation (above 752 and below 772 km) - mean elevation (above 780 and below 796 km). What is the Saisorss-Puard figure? -4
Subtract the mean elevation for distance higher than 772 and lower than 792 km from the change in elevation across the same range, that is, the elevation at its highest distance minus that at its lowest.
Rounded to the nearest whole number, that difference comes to -66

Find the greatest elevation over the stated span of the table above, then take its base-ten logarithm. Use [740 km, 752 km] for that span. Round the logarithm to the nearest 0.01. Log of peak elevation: 1.81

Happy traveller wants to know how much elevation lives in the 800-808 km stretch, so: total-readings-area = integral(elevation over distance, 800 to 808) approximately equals 519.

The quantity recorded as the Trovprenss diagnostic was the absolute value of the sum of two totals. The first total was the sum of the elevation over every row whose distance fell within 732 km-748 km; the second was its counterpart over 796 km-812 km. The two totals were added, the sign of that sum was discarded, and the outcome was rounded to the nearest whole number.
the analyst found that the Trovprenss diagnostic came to 511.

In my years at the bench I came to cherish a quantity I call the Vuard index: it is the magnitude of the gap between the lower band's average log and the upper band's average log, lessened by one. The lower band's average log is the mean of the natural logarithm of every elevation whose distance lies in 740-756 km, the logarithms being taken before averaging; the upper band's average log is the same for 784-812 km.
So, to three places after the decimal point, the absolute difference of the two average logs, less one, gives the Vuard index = -0.967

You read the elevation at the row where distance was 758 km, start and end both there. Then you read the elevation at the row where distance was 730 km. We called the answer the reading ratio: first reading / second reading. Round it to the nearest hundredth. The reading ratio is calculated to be 1.99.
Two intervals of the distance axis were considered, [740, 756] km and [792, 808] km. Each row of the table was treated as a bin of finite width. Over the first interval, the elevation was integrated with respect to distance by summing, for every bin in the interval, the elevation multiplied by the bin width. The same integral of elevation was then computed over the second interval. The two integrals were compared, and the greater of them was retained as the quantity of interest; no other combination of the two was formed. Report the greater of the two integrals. 1044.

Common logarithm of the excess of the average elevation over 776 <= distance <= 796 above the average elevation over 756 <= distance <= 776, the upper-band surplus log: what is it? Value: 0.7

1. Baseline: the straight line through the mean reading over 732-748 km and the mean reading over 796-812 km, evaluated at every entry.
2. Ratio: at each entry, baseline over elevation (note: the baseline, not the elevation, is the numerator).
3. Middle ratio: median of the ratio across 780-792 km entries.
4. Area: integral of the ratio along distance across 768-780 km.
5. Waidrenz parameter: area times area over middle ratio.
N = 137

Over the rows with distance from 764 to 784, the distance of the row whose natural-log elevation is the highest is 778 km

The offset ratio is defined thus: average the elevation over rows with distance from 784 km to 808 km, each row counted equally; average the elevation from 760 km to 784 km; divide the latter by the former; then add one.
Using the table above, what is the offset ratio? 2.00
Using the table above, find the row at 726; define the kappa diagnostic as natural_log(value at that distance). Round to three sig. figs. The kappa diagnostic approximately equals 3.30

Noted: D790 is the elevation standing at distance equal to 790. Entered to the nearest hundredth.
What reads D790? 69.06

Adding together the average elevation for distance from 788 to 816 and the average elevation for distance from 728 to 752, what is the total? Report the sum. 122.4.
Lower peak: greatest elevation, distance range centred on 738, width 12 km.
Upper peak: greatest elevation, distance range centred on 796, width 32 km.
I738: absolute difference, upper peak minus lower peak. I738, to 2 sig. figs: 4.8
